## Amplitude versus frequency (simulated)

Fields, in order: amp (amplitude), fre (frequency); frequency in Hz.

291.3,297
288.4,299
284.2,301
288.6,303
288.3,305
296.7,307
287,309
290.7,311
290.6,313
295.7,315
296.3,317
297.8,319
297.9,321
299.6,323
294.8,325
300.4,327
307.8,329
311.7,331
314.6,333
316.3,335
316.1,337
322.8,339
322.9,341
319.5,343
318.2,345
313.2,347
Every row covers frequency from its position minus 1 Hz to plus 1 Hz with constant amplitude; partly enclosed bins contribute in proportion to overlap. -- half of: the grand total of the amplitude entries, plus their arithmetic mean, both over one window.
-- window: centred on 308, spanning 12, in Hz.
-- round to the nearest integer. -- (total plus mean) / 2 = 1016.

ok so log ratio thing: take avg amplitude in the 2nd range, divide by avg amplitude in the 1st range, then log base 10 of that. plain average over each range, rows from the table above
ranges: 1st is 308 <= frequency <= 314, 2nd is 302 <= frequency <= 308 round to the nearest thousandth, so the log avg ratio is 0.003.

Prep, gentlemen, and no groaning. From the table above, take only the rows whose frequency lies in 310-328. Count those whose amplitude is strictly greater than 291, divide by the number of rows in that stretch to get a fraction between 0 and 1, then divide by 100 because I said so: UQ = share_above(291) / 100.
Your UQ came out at 0.0078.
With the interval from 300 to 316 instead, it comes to 0.0025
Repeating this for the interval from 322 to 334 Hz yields 0.0100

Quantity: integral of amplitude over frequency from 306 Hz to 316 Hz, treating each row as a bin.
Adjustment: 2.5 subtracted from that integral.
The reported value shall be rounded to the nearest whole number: 2919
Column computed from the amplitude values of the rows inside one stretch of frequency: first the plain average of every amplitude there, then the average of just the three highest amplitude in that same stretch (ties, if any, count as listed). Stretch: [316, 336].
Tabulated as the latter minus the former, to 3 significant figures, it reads 10.5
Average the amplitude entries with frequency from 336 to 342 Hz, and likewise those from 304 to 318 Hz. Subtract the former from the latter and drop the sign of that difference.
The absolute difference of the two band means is 28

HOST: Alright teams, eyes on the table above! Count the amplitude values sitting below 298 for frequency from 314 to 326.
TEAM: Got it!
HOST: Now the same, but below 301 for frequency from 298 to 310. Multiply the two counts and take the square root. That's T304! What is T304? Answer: 5.5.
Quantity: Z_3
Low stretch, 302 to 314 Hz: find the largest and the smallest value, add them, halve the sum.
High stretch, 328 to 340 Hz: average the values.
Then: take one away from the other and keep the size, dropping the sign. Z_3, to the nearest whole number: 23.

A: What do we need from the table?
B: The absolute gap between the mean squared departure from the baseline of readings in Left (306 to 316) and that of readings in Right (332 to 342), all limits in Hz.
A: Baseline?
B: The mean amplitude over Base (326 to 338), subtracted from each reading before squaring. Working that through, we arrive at 307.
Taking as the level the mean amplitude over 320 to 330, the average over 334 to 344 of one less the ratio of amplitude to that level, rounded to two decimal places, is -0.06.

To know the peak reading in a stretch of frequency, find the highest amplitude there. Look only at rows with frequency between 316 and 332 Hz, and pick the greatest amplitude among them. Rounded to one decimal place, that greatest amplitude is 311.7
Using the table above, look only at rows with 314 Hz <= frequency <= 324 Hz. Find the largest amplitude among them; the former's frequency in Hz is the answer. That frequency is 323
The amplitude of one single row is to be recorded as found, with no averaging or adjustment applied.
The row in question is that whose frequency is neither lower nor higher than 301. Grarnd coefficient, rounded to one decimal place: 284.2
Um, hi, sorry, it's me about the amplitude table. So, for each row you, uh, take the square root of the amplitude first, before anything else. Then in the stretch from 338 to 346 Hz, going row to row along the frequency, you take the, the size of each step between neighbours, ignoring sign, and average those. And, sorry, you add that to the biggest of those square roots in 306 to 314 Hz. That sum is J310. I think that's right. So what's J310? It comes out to 17.3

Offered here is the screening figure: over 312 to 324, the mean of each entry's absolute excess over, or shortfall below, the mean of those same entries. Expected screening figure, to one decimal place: 2.1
